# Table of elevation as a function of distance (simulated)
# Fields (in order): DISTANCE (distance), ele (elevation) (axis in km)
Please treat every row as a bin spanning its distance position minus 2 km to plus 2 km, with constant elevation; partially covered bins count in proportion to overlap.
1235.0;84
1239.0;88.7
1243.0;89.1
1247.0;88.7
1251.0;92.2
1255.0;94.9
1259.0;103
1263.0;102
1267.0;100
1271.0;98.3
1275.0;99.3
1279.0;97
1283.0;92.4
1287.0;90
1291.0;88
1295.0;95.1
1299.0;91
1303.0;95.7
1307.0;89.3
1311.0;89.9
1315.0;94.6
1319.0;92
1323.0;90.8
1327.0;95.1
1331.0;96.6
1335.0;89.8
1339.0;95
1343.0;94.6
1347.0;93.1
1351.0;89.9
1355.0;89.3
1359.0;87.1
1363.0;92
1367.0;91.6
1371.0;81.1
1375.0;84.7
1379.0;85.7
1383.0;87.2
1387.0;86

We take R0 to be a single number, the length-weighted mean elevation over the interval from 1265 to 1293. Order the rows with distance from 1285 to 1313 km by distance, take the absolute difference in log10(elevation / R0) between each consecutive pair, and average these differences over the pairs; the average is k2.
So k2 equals 0.020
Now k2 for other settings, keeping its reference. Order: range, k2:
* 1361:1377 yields 0.025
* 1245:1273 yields 0.014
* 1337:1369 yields 0.009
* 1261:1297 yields 0.013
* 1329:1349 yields 0.016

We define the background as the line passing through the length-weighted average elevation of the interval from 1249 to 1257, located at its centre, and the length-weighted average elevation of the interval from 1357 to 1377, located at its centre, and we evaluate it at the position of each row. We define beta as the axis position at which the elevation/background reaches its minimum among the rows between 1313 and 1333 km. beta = 1323.0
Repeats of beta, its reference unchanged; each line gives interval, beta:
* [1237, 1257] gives 1239.0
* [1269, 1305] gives 1291.0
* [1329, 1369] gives 1359.0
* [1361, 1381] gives 1371.0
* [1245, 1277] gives 1247.0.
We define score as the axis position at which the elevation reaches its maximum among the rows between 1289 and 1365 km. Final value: 1331.0 km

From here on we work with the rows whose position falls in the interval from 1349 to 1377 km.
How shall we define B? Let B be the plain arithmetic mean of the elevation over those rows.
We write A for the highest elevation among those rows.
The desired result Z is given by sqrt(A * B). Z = 90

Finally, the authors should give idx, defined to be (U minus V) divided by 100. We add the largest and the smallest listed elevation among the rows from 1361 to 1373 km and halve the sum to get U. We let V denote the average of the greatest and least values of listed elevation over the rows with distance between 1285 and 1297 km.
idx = -0.050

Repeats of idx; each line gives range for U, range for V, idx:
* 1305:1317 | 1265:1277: -0.072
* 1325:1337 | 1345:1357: 0.020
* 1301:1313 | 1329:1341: -0.007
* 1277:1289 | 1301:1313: 0.010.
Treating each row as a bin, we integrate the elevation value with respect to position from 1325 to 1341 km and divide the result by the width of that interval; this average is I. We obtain 94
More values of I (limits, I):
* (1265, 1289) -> 96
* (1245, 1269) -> 97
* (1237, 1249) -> 89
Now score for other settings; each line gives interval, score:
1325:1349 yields 1331.0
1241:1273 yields 1259.0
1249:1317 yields 1259.0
